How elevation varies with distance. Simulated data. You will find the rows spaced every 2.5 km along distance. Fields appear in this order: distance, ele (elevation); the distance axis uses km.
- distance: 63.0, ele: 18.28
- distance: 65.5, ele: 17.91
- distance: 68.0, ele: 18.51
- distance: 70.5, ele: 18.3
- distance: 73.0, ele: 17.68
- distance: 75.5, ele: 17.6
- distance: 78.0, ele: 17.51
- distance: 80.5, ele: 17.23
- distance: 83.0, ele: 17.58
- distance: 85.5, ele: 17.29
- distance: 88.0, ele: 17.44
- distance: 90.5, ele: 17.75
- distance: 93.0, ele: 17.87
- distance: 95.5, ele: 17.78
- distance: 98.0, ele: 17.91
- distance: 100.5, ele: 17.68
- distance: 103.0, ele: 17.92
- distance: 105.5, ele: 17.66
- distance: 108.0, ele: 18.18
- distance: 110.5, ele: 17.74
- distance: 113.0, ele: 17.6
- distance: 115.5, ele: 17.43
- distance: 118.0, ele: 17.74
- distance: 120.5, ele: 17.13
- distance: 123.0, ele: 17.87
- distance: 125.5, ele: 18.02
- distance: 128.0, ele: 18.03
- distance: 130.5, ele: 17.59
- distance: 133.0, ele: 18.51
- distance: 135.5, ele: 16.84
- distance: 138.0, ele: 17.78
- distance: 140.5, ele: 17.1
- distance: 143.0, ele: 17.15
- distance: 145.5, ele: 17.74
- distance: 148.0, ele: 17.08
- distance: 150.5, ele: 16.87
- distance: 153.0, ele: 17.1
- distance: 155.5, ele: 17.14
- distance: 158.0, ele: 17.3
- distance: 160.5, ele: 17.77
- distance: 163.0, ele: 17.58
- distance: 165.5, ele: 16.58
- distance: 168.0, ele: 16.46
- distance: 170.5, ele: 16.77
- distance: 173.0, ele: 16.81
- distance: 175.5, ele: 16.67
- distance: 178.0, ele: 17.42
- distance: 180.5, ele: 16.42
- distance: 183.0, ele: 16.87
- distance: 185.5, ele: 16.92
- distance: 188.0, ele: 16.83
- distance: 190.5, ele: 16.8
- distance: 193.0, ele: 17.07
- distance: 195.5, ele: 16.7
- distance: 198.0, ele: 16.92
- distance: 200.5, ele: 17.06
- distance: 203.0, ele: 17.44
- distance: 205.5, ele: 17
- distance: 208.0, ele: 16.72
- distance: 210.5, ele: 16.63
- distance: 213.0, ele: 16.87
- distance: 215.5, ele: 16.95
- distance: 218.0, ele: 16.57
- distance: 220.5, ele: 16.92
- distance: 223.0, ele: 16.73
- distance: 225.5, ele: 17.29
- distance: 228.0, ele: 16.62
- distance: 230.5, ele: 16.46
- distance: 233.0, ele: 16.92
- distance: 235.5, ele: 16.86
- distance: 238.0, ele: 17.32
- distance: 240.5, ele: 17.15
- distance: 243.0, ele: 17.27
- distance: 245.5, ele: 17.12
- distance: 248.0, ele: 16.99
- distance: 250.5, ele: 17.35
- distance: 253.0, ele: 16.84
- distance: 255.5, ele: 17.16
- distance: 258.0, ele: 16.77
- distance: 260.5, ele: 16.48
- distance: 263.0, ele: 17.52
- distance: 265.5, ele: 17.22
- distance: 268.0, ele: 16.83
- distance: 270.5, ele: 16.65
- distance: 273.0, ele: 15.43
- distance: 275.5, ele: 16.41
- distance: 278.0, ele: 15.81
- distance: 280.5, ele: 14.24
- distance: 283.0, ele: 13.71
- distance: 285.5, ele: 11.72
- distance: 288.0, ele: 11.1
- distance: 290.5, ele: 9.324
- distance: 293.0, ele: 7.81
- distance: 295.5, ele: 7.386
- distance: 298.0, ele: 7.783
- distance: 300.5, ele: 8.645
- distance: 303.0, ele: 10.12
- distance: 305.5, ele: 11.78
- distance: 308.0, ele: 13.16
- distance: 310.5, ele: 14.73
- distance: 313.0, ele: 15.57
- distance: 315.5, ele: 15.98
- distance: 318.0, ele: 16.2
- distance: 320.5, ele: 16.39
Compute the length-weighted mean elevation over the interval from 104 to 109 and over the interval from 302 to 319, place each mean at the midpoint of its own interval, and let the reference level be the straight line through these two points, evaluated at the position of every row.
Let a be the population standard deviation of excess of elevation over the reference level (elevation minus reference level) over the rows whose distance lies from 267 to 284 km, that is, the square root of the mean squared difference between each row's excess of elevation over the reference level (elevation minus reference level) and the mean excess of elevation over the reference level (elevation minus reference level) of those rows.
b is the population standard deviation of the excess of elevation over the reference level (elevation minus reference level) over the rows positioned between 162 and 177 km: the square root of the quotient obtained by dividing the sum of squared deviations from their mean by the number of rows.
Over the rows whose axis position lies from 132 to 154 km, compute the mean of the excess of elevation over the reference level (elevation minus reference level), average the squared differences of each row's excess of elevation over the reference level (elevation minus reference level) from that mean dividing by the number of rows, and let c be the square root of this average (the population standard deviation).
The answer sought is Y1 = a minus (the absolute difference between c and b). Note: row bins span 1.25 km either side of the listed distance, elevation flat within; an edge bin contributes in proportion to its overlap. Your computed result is 0.90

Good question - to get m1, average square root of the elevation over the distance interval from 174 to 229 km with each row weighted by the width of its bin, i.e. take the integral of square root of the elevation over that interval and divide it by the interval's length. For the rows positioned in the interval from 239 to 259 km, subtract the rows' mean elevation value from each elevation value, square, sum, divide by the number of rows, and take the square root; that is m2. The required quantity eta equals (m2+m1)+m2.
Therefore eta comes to 4.5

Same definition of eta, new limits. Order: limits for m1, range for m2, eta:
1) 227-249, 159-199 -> 4.9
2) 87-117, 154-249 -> 4.8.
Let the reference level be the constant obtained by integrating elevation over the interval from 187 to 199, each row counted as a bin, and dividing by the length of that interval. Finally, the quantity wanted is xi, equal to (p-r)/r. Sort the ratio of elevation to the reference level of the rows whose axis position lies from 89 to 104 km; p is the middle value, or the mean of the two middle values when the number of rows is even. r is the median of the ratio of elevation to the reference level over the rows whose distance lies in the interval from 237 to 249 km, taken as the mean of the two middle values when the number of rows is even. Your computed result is 0.04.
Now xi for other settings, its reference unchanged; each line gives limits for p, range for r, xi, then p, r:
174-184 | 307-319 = 0.08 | 0.99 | 0.92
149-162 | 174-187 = 0.02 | 1.02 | 1.00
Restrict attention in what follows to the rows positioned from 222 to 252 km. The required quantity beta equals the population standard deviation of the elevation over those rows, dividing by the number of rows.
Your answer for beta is 0.28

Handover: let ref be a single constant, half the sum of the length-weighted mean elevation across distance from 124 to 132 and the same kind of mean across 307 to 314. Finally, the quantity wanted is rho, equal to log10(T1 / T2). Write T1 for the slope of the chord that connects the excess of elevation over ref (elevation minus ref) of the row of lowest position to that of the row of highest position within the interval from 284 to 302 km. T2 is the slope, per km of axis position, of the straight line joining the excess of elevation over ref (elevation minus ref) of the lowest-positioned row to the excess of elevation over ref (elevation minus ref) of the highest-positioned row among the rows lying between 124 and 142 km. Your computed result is 0.5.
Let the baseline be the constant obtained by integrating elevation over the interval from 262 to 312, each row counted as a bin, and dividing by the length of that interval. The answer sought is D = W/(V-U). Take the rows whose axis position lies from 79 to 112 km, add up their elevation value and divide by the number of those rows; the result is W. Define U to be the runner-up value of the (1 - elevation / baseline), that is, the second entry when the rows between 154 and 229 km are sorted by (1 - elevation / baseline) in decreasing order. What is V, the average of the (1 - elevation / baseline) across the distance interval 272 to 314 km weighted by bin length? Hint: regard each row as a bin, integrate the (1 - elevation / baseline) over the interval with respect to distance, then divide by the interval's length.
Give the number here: 51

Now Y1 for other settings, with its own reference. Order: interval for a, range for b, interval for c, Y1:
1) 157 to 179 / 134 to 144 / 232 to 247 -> 0.29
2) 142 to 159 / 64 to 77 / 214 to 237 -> 0.19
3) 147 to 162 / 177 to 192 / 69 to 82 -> 0.34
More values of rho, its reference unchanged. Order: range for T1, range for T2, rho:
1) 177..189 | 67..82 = -0.2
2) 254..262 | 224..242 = 1.2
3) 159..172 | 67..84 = 0.2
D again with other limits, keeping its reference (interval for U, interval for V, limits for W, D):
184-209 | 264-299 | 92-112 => 62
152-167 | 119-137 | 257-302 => -280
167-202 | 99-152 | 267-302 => -139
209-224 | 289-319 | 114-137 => 44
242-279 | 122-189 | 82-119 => -160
